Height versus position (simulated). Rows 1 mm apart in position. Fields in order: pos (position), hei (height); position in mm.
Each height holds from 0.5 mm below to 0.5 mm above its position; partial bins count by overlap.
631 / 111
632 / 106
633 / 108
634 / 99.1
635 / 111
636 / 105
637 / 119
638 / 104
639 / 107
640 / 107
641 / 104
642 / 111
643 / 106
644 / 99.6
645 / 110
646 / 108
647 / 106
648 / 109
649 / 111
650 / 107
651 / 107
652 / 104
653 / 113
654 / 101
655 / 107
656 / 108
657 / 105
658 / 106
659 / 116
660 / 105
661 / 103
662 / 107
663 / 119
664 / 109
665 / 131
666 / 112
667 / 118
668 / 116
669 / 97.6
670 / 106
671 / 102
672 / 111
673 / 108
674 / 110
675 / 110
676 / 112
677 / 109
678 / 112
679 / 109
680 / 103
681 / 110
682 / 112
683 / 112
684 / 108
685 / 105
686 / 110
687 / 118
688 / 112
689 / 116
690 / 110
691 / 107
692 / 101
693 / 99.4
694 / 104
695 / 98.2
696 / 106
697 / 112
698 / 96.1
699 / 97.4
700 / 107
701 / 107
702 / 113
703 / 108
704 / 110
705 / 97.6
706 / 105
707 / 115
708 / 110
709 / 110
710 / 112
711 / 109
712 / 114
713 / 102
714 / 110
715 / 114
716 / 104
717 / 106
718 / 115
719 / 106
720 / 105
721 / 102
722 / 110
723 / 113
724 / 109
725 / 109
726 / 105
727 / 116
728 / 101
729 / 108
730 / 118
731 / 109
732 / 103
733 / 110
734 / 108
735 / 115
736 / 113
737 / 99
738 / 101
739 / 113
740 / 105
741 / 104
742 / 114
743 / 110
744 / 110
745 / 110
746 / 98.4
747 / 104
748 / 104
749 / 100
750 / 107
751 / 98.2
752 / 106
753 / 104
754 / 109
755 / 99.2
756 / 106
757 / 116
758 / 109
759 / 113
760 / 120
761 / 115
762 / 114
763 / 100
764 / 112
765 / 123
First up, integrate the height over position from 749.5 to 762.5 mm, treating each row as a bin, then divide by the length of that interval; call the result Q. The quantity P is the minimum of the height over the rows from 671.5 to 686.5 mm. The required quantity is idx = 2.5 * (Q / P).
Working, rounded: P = 103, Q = 109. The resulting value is 2.64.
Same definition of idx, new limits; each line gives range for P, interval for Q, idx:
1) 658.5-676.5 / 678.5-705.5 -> 2.74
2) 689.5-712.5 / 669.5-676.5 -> 2.82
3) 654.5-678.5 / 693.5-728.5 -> 2.75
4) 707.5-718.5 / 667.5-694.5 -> 2.66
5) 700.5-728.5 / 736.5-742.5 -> 2.72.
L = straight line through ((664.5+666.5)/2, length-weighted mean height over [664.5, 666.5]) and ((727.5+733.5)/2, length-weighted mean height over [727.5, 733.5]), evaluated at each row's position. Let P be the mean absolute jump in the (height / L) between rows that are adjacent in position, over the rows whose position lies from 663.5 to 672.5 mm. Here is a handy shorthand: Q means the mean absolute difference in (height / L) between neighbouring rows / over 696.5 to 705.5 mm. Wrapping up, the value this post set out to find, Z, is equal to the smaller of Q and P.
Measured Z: 0.058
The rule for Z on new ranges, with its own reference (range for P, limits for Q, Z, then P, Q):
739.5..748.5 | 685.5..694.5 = 0.039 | 0.039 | 0.0416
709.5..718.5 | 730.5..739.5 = 0.060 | 0.060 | 0.0606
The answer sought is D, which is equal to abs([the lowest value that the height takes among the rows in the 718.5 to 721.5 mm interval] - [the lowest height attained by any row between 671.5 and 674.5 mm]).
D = 6.0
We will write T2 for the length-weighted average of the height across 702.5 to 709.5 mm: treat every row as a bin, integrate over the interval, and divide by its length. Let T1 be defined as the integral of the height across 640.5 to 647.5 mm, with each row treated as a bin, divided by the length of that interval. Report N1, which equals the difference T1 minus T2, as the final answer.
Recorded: -1.6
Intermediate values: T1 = 106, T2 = 108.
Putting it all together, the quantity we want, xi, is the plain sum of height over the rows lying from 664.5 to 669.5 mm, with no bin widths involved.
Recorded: 575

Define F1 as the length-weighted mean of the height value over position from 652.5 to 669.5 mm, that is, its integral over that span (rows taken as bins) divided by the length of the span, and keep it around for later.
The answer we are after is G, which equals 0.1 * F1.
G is 11.0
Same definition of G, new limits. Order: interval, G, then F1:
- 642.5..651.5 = 10.7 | 107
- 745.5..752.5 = 10.3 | 103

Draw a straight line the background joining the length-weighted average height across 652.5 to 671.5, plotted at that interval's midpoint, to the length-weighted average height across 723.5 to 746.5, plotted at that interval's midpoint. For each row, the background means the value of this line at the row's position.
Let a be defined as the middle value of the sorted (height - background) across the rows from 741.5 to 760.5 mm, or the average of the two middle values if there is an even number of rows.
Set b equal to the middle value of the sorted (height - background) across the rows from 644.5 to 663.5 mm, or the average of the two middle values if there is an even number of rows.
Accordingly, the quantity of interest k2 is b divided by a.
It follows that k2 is 3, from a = -0.9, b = -2.7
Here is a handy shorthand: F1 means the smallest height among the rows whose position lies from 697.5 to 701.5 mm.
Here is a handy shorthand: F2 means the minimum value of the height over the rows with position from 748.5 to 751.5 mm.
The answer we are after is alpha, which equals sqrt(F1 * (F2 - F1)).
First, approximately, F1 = 96.1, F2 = 98.2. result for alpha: 14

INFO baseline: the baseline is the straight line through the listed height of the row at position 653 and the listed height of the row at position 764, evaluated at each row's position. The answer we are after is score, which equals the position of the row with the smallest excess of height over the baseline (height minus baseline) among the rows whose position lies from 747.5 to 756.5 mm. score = 751 mm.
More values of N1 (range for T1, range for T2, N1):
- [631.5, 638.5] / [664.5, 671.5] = -4.4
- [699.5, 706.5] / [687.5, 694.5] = -0.3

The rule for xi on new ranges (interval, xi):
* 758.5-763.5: 562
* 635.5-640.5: 542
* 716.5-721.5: 534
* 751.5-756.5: 524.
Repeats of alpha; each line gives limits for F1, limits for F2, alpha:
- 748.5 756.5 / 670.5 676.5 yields 19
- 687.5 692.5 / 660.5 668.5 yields 14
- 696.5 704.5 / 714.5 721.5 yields 24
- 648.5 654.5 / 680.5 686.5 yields 20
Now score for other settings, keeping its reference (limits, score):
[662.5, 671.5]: 669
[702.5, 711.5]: 705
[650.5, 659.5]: 654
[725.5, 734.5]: 728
